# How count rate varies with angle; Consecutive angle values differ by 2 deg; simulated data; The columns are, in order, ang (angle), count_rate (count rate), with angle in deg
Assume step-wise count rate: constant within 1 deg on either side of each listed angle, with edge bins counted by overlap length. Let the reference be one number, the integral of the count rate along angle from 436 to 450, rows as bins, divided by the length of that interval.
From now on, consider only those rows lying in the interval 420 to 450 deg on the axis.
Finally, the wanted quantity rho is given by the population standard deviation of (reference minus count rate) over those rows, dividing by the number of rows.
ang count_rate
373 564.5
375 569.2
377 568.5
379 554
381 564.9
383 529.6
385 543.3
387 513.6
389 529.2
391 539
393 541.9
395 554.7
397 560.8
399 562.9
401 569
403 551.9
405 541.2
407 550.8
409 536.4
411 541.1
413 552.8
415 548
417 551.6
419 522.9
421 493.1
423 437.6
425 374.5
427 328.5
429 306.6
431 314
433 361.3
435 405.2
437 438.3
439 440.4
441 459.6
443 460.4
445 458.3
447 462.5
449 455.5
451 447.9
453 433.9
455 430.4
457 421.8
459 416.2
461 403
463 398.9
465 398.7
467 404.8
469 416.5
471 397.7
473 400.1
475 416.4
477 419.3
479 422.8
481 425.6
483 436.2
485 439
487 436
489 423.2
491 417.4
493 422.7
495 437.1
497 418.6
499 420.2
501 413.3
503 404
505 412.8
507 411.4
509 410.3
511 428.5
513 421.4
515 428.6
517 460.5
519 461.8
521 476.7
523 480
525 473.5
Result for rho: 59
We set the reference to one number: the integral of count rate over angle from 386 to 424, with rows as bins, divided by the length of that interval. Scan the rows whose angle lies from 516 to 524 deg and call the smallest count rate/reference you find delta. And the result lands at 0.86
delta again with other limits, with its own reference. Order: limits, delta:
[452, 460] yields 0.78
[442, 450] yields 0.85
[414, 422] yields 0.92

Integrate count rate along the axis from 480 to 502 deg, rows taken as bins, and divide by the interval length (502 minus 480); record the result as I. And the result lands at 426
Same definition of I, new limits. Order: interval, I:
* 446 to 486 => 422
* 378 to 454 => 488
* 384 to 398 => 540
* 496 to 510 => 413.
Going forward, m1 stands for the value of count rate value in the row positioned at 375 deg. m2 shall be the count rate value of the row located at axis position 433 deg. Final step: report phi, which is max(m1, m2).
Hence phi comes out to 569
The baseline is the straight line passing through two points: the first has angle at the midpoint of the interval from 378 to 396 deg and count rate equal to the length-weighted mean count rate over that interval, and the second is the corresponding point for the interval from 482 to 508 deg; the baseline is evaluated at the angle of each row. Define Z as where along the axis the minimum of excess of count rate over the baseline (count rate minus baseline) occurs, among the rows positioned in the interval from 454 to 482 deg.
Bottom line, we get 463 deg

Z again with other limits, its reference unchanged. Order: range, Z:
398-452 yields 429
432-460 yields 433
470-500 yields 471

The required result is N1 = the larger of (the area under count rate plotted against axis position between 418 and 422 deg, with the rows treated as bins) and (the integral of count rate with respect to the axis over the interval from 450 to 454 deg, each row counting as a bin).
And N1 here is 2032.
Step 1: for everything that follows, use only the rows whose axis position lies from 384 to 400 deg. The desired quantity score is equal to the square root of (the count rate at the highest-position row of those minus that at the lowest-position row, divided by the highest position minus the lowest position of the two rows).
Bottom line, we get 1.2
